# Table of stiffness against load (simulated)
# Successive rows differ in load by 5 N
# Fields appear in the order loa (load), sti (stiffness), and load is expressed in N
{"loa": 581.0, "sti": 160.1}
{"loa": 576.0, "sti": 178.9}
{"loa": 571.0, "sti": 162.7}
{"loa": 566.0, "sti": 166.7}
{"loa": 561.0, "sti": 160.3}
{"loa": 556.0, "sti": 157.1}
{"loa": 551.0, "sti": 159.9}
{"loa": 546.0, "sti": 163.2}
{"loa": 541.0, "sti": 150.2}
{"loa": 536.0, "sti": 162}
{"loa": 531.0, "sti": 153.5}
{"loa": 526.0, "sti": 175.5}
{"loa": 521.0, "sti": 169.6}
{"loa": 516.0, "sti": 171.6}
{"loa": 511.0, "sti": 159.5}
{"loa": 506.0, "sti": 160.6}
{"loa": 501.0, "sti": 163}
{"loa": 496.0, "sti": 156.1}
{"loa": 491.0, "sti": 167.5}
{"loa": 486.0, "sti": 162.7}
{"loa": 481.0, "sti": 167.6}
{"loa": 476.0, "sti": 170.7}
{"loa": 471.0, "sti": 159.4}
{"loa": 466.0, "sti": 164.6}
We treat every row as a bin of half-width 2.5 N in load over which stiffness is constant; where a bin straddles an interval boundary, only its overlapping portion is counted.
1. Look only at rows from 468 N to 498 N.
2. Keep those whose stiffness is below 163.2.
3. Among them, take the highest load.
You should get 496.0 N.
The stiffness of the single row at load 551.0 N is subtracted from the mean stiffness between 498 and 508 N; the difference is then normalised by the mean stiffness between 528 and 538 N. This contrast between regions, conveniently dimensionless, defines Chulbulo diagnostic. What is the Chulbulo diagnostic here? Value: 0.01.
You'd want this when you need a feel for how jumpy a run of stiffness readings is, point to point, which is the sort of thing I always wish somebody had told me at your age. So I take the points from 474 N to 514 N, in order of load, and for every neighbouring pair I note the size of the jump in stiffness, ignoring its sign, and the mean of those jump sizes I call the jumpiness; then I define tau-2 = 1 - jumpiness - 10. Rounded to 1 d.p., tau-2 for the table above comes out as -13.9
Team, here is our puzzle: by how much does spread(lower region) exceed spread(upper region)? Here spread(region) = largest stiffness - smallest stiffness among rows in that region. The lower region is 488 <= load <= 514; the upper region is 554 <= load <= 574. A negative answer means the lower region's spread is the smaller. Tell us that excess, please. 1.8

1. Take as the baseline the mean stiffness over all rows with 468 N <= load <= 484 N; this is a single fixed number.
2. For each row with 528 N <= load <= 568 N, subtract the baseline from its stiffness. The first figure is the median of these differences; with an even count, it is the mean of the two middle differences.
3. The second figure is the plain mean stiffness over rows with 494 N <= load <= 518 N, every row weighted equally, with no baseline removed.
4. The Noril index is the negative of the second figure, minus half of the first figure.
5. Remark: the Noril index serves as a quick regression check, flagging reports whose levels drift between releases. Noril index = -159.3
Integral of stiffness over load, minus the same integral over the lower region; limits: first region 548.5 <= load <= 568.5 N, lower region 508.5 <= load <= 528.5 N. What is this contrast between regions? -161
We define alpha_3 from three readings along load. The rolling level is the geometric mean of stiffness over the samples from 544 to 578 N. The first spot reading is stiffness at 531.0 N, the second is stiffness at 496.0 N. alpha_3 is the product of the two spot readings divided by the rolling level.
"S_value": 146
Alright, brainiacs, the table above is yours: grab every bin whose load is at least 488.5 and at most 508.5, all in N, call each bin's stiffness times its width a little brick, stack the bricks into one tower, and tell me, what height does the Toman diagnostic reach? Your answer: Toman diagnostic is 3236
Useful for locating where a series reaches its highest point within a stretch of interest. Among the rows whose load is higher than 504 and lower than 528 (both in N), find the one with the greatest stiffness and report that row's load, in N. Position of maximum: 526.0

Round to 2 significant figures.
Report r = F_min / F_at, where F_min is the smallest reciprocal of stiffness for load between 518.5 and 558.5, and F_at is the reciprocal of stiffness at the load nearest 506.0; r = 0.92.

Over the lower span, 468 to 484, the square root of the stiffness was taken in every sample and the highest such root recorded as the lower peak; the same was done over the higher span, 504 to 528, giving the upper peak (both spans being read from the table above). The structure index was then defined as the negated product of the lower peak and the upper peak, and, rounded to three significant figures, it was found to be -173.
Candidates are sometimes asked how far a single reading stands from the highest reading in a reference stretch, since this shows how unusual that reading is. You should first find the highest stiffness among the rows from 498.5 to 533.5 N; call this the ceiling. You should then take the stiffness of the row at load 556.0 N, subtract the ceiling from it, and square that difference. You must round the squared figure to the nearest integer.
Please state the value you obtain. 339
